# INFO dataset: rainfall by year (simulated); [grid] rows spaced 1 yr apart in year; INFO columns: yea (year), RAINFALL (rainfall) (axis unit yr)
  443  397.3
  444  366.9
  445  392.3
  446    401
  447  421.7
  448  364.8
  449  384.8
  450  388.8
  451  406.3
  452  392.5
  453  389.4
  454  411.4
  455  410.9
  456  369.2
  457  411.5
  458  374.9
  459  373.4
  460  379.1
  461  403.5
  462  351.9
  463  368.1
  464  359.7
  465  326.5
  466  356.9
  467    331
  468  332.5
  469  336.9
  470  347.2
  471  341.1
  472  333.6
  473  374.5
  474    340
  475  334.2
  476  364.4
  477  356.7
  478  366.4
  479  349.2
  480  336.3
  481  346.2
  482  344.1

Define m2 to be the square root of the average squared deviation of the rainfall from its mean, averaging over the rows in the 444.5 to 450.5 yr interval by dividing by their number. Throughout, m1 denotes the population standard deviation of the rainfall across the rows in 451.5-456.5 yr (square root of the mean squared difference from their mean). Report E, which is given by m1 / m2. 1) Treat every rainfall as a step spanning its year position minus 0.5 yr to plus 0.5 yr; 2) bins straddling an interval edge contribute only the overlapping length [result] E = 0.91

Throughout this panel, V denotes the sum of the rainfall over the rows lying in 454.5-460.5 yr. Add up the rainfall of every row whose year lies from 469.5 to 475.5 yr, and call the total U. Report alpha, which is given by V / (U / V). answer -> 2597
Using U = 2071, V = 2319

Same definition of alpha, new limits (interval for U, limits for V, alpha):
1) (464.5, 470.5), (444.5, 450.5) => 2727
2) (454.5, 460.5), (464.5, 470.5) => 1779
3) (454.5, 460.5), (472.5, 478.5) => 1968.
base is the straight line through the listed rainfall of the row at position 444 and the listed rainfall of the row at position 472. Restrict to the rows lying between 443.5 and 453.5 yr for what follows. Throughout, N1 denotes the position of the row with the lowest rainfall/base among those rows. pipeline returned 444 yr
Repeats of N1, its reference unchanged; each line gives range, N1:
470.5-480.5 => 472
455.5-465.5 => 465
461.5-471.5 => 465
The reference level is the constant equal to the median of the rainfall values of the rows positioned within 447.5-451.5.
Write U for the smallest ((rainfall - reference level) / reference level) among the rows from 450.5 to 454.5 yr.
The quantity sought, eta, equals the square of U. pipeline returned 0.000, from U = 0.01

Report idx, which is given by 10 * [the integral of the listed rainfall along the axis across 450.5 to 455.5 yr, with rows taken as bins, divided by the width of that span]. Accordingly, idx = 4021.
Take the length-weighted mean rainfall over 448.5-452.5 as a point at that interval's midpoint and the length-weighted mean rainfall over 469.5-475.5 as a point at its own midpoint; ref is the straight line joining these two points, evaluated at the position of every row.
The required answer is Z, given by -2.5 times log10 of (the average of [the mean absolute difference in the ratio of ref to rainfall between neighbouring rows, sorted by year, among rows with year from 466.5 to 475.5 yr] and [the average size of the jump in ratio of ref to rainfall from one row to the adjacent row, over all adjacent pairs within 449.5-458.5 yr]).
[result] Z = 3.3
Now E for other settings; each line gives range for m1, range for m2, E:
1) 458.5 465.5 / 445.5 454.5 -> 1.41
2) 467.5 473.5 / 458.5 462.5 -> 0.78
